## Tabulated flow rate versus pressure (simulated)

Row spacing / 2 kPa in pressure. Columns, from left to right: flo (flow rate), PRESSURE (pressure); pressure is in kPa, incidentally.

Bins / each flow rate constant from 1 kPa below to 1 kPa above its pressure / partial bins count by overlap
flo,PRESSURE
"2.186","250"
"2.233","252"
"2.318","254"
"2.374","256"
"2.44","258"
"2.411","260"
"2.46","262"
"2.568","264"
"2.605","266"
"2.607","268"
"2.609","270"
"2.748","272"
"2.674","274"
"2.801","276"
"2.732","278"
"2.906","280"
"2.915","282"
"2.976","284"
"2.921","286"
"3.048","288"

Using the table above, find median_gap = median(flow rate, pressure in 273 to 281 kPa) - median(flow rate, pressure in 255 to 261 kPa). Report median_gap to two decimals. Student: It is 0.36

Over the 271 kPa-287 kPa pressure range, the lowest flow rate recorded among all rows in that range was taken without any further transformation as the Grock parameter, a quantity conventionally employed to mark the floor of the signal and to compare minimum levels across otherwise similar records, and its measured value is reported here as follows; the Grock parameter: 2.674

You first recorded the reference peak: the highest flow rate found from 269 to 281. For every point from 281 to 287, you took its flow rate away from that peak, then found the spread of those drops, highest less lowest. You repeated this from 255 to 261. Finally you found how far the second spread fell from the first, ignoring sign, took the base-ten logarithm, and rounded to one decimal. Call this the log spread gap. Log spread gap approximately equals -2.3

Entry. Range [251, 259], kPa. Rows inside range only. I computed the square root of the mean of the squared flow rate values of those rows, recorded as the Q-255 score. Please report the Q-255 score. 2.34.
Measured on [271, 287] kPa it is 2.84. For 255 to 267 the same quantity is 2.48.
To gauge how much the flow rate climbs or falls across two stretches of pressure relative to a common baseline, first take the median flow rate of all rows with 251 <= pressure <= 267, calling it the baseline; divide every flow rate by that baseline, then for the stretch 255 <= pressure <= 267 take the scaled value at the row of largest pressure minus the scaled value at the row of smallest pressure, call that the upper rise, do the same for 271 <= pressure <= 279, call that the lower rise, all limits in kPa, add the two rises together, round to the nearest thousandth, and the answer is 0.089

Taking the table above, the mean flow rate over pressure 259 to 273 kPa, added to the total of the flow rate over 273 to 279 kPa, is 10.8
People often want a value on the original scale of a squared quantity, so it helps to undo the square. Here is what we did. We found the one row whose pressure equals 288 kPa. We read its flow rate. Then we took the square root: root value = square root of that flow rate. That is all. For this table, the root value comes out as 1.75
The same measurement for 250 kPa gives 1.48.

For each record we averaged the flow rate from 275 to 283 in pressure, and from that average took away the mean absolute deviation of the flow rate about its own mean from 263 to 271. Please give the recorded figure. 2.82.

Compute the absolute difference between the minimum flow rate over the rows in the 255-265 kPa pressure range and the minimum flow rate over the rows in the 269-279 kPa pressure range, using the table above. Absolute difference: 0.235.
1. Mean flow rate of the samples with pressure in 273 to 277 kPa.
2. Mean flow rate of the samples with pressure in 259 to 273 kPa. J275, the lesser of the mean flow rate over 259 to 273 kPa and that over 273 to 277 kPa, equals 2.57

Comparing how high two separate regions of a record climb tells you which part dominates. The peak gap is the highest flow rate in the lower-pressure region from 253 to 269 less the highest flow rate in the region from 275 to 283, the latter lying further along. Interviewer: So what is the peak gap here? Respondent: -0.31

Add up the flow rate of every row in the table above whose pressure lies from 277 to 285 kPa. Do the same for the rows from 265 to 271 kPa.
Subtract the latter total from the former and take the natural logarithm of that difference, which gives 1.3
